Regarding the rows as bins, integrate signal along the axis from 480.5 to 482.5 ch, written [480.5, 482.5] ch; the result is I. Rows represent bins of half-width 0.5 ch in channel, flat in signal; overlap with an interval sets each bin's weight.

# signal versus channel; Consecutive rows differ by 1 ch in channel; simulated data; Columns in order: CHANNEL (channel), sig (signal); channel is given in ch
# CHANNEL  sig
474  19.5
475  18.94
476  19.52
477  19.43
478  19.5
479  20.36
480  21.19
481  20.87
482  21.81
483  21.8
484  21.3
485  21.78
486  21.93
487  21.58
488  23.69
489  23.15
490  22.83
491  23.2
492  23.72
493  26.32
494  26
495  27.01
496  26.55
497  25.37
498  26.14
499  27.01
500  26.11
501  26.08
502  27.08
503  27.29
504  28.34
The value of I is 43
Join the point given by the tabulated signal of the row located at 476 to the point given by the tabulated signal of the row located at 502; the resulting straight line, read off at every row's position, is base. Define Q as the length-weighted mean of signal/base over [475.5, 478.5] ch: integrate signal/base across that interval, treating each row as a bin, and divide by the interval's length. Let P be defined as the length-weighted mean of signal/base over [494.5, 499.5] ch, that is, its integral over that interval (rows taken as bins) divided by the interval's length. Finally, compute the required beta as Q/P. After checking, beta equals 0.95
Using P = 1.031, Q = 0.98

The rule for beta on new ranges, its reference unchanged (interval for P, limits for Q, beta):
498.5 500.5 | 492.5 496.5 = 1.05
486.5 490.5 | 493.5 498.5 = 1.05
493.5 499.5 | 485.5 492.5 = 0.95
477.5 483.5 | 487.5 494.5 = 1.01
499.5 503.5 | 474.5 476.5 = 1.00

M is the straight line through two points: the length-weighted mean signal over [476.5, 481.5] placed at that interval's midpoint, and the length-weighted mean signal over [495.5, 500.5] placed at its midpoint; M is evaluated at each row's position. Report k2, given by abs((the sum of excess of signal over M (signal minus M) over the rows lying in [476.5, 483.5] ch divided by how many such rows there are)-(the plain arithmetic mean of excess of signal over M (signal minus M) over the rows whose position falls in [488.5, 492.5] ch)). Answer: 0.78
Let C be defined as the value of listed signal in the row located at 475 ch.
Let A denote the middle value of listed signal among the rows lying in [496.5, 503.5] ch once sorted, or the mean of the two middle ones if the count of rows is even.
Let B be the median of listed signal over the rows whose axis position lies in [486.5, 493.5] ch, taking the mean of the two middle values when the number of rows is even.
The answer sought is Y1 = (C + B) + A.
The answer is 68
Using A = 26.1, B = 23.2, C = 18.94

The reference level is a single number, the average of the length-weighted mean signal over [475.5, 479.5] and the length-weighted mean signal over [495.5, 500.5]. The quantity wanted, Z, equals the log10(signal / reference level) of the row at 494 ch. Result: 0.054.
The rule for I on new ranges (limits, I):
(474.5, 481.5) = 140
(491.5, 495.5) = 103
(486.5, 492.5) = 138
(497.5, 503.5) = 160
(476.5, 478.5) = 39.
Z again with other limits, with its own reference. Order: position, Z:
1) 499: 0.070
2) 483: -0.023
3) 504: 0.091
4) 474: -0.071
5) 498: 0.056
